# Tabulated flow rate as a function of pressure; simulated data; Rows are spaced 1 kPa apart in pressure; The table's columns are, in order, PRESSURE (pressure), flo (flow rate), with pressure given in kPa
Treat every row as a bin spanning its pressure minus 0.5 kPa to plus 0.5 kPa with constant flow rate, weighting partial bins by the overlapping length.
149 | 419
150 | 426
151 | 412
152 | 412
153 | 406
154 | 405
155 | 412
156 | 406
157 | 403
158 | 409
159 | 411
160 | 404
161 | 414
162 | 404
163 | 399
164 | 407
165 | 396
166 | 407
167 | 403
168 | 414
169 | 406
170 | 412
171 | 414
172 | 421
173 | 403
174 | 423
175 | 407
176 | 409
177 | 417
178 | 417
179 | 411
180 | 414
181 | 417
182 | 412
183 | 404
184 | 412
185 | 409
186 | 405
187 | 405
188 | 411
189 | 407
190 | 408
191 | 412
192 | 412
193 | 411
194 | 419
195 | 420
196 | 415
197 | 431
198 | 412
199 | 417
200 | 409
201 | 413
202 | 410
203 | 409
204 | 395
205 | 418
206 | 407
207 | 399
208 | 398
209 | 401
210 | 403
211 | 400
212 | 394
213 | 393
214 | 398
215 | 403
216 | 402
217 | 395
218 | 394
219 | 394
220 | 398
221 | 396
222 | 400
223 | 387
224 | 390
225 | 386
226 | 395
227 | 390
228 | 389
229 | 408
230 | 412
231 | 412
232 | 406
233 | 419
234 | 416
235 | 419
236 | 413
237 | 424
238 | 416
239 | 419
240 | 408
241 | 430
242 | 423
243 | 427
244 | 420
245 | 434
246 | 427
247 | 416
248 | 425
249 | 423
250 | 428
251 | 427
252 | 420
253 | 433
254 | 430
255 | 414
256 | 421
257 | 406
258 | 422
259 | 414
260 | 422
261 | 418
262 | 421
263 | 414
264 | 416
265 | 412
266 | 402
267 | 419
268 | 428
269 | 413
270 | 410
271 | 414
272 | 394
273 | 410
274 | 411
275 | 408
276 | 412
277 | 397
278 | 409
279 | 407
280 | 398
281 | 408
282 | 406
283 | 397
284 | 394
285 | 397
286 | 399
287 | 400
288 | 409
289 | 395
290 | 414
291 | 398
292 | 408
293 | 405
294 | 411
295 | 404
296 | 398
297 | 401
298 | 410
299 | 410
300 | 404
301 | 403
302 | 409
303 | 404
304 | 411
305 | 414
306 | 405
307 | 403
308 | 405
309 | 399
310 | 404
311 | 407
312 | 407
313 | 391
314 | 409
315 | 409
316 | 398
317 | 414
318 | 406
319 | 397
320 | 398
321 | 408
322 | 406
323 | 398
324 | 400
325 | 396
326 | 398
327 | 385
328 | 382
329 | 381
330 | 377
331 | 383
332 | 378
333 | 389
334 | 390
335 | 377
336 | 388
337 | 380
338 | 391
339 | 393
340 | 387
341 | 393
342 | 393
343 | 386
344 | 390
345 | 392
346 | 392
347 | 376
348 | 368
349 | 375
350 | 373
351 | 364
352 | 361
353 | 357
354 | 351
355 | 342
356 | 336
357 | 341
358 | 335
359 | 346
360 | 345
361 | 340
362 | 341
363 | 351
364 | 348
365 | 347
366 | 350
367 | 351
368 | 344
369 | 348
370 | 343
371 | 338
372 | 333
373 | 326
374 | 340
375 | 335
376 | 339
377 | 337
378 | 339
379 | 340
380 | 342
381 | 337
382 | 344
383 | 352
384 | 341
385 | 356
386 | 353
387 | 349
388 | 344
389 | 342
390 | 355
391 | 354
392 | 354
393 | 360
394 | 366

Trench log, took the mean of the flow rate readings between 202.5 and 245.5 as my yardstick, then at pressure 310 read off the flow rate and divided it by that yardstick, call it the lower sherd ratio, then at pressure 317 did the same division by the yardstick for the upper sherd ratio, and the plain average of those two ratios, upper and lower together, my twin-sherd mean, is 1.008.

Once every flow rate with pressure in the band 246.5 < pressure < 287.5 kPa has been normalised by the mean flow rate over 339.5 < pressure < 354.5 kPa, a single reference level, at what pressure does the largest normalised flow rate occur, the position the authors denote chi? 253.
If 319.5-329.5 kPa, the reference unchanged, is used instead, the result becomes 321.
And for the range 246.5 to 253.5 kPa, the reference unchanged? 253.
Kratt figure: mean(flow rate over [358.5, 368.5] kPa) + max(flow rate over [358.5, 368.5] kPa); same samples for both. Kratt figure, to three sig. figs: 697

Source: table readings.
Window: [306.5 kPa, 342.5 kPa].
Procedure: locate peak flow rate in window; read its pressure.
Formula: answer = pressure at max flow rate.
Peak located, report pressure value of 317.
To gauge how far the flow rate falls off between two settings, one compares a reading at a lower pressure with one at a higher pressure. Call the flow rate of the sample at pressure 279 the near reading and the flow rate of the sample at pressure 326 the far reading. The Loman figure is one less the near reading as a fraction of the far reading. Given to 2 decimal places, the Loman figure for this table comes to -0.02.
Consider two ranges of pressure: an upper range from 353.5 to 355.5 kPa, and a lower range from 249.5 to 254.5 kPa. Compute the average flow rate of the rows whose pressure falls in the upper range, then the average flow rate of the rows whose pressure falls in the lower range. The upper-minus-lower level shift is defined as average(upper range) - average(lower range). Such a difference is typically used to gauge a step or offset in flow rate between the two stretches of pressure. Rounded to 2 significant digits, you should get -81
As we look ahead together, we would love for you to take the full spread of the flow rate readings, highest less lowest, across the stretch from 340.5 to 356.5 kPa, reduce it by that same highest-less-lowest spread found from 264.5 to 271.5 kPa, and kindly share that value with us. 31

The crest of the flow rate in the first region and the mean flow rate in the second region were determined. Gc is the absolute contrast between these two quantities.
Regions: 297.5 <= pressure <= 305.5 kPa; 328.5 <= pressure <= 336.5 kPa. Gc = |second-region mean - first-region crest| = 31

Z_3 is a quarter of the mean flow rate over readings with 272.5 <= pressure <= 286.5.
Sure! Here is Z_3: 100.9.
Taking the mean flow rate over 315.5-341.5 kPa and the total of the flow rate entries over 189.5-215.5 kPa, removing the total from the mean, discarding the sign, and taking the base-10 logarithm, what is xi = 4.009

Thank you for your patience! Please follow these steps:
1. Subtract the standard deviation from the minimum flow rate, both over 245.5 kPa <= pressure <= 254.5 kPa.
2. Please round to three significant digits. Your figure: 411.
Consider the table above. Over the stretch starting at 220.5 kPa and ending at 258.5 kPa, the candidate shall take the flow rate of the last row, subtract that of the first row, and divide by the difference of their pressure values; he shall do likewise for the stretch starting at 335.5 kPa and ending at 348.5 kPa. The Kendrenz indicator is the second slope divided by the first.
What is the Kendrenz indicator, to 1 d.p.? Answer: -2.4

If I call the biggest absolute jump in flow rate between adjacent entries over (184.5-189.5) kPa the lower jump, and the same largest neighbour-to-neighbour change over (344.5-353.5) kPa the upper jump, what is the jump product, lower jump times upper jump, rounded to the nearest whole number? 96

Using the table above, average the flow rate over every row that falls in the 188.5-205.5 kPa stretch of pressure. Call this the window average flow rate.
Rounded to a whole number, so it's 413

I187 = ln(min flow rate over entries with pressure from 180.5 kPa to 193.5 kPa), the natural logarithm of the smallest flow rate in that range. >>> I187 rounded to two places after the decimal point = 6.00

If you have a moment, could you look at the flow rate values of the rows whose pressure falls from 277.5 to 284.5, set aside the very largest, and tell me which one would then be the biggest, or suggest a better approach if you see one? 408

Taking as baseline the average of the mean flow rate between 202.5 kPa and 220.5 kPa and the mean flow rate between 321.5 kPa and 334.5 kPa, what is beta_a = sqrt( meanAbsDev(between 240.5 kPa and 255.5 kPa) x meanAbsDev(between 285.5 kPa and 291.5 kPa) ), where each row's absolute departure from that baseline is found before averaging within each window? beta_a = 15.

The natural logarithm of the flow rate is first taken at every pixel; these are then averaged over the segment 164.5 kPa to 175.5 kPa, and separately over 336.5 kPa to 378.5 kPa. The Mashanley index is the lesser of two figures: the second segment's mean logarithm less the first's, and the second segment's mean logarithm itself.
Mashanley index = -0.14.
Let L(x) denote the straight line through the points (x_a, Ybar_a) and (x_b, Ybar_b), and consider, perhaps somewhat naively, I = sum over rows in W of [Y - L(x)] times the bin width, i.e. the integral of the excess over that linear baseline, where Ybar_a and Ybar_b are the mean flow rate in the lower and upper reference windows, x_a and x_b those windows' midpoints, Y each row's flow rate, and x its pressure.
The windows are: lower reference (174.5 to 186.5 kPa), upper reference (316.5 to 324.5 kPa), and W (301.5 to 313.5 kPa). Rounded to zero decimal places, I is 10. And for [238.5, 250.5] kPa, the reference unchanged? 189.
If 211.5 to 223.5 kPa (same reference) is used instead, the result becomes -155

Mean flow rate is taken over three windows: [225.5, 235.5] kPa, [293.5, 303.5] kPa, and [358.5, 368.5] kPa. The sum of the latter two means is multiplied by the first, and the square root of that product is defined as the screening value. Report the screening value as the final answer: 553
